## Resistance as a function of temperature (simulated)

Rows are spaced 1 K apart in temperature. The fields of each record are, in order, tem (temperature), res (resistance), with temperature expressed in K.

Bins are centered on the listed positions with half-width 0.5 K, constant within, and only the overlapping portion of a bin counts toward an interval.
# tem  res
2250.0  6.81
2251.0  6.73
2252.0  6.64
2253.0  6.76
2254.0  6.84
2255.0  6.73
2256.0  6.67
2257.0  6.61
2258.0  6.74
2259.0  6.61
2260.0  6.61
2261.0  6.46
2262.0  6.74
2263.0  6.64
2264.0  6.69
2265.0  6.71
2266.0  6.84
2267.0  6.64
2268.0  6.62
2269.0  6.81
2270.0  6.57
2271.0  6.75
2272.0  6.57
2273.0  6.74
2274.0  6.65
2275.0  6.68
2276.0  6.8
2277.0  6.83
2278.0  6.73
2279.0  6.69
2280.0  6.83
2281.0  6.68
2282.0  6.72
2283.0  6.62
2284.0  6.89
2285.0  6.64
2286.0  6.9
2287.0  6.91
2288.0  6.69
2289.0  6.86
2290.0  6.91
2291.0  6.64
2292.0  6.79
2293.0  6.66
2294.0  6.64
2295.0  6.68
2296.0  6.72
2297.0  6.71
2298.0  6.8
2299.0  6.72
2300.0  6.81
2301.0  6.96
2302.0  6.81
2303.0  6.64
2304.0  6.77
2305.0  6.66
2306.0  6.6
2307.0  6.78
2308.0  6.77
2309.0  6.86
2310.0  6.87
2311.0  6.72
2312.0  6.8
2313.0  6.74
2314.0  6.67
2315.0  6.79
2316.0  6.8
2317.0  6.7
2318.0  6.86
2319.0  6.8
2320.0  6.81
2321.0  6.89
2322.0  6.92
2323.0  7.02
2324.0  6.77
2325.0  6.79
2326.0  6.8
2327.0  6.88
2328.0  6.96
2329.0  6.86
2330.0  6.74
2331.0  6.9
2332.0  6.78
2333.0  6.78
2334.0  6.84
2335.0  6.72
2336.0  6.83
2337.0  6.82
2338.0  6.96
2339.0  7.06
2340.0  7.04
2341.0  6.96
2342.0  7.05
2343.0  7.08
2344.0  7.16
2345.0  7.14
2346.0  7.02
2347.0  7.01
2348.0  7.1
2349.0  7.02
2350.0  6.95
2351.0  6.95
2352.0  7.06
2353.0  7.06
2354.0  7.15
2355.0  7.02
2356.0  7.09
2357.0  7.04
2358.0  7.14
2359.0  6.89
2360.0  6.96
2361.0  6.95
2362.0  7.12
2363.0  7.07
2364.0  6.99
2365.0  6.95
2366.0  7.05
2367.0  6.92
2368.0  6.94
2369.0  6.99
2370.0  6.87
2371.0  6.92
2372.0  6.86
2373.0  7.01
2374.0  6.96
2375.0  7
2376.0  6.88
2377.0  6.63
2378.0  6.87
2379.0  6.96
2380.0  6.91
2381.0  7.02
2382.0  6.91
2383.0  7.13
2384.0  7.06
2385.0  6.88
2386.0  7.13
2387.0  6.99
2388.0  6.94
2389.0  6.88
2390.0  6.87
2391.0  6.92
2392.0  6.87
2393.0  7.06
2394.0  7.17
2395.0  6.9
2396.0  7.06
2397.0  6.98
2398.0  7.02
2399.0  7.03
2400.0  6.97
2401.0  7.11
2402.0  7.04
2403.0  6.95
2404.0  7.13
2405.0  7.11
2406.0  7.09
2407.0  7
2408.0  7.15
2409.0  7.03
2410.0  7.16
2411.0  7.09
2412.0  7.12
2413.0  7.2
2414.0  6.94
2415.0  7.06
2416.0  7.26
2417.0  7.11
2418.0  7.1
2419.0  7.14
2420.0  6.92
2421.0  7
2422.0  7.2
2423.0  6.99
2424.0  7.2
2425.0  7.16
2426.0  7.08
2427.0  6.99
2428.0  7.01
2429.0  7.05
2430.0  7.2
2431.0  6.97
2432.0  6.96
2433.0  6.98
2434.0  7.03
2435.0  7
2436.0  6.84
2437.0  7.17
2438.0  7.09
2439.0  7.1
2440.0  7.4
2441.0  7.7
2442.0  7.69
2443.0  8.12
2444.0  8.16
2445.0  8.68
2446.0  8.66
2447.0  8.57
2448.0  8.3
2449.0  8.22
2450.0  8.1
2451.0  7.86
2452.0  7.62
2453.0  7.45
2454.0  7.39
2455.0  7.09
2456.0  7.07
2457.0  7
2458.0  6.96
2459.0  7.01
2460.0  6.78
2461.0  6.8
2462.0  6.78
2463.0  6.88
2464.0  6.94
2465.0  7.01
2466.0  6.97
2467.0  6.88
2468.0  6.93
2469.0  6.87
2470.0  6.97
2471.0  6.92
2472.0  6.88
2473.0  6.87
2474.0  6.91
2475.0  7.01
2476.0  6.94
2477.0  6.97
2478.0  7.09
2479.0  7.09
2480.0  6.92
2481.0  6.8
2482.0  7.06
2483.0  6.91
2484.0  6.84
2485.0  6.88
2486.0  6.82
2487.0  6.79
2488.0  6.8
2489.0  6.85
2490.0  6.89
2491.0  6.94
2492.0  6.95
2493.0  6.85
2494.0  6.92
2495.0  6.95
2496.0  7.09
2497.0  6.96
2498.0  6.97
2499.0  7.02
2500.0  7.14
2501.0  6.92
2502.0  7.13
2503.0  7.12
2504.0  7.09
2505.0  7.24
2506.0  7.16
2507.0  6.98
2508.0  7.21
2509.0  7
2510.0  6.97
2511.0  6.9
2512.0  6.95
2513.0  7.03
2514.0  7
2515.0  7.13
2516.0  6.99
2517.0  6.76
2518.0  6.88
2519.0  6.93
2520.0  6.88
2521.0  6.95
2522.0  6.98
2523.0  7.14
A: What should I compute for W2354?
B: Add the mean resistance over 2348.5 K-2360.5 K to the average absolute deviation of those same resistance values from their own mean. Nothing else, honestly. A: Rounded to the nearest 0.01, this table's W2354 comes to 7.09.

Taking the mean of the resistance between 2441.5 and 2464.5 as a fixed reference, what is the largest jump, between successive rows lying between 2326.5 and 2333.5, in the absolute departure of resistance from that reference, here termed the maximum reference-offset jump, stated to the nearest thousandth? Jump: 0.160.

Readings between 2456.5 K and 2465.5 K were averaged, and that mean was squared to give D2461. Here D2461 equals 48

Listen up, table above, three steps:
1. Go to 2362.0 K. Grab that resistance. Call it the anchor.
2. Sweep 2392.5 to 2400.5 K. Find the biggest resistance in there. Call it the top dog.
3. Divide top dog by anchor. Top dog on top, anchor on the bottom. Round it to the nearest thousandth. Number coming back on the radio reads 1.007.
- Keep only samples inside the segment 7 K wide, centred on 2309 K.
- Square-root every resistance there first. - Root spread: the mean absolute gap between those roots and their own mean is 0.0123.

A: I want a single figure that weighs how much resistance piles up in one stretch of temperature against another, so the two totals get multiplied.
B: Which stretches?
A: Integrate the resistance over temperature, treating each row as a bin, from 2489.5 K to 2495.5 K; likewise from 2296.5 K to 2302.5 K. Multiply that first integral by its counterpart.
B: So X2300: 1694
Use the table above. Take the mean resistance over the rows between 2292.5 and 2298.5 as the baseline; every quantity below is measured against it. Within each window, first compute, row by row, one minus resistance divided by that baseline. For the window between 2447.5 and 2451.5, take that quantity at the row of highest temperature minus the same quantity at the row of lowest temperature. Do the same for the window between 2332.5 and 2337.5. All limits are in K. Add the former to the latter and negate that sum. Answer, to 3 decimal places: -0.060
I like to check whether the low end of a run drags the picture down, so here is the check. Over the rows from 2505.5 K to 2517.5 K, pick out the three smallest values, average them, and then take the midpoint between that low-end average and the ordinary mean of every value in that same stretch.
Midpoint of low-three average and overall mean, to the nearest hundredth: 6.94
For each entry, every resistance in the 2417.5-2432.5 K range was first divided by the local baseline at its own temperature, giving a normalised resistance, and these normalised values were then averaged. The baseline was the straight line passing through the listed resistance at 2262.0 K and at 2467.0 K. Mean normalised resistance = 1.031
